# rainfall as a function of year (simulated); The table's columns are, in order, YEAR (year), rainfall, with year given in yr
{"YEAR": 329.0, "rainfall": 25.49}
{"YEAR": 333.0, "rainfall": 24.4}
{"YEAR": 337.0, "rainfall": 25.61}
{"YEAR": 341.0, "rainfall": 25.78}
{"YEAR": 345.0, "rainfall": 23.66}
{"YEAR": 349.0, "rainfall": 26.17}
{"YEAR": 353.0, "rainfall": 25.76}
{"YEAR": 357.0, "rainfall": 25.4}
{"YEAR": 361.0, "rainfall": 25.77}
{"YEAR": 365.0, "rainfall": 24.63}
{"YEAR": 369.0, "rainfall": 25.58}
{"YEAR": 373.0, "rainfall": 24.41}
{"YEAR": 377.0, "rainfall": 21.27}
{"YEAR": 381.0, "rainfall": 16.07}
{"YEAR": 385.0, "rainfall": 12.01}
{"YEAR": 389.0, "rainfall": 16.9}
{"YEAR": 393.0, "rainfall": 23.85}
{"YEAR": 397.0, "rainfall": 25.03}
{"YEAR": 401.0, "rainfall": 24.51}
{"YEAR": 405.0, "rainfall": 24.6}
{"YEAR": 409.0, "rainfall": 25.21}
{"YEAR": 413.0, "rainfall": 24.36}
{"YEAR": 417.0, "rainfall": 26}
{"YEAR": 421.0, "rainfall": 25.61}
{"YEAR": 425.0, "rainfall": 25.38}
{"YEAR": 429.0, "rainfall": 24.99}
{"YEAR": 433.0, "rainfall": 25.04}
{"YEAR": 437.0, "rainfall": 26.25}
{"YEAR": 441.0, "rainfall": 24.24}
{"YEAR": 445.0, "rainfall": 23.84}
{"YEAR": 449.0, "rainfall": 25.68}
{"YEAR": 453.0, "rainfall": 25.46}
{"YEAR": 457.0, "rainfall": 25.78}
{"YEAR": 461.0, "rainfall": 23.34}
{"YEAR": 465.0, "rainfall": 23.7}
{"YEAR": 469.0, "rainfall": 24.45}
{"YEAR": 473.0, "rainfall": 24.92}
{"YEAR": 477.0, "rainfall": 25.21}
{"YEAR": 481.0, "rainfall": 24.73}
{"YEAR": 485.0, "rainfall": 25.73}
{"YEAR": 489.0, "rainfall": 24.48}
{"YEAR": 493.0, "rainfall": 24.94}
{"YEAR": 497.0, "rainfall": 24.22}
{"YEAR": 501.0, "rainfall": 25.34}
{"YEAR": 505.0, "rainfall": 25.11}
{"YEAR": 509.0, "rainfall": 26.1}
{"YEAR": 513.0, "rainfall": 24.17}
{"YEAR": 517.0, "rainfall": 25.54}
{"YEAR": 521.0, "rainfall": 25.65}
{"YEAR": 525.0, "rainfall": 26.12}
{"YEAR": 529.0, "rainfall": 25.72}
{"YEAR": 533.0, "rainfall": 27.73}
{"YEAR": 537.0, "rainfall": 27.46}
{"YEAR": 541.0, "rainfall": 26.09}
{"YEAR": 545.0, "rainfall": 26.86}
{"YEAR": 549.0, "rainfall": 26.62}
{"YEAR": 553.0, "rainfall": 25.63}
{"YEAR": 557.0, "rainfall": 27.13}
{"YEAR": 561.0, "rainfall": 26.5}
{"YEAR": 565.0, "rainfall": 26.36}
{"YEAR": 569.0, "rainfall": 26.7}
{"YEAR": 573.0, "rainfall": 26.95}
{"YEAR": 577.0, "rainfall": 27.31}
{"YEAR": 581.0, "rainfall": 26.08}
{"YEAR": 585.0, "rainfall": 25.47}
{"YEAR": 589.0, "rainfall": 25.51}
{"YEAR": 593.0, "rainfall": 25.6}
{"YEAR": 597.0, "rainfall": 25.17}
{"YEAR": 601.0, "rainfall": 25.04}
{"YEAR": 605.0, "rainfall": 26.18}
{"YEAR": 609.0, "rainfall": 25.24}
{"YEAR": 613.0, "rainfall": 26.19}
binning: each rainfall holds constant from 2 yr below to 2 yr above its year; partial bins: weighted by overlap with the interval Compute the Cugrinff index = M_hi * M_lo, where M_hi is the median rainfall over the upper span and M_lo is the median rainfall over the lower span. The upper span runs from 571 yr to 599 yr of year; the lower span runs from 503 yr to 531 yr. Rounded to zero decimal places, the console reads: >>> 657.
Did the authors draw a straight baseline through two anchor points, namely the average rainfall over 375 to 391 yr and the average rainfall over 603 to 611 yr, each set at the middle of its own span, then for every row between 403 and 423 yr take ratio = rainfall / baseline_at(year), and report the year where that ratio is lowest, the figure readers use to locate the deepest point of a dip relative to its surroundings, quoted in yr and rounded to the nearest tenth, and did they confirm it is 413.0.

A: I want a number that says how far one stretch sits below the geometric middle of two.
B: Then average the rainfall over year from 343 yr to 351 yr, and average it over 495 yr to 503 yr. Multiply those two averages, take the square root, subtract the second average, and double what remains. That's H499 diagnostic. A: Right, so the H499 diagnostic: 0.1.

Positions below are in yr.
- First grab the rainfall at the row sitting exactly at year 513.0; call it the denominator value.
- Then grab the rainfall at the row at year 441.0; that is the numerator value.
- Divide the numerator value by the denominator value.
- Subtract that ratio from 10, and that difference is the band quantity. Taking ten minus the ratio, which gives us 9.00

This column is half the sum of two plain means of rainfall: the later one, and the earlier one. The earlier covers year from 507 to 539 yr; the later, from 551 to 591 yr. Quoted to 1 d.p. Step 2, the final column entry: 26.2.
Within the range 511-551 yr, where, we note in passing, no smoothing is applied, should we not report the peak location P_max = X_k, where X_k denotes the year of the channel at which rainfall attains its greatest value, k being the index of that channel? 533.0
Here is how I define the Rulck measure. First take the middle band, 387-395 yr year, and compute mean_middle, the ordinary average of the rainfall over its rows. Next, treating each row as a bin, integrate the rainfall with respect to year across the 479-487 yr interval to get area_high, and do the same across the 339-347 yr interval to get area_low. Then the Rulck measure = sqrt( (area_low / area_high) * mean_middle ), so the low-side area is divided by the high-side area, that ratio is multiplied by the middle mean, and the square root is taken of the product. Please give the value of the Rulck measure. 4.5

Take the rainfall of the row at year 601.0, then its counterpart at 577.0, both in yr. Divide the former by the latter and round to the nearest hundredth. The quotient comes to 0.92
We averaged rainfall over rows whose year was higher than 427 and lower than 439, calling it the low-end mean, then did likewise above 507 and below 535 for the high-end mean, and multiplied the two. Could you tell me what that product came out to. 658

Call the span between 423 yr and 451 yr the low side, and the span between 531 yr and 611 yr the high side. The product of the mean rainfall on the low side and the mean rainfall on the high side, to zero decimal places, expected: 659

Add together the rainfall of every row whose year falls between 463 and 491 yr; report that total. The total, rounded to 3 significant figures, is 173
